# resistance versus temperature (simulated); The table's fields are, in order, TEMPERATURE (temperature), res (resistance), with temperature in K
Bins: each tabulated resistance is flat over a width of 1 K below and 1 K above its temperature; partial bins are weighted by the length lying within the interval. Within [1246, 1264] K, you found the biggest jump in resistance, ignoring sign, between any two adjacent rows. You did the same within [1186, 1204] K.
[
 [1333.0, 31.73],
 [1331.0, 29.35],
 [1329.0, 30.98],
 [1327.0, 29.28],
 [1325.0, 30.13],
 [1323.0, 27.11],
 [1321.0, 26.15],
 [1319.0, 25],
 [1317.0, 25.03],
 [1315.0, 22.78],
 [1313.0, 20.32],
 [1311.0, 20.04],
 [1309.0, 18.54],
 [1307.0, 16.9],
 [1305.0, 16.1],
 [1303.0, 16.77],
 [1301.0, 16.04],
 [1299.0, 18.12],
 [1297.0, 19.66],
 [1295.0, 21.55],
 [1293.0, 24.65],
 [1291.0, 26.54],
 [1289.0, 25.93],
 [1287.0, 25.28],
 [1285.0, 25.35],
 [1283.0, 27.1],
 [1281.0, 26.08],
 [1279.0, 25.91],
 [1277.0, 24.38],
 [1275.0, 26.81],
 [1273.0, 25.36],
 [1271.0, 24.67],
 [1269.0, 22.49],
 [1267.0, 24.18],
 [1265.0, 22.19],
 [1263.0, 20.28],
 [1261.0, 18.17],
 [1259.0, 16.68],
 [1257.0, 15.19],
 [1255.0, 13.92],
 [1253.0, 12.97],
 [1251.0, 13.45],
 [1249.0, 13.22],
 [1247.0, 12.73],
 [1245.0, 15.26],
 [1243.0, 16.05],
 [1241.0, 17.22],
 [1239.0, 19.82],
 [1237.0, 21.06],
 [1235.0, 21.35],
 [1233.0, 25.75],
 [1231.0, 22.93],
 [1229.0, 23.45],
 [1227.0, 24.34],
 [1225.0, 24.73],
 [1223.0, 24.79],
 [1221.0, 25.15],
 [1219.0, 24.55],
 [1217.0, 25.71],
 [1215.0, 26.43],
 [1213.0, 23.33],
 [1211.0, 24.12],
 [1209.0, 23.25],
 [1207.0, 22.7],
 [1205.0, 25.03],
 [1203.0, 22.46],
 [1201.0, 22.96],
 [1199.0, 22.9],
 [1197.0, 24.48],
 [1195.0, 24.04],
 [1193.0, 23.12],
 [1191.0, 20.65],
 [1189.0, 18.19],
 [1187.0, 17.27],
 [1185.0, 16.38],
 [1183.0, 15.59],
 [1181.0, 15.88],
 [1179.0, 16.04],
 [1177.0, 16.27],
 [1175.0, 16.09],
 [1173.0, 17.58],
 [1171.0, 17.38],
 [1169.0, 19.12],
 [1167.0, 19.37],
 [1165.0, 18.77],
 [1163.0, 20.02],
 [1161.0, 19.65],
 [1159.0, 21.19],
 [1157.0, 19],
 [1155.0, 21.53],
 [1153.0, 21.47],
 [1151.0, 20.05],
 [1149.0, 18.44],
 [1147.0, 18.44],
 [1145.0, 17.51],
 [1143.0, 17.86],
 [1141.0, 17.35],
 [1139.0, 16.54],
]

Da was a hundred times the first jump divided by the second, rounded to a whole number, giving 85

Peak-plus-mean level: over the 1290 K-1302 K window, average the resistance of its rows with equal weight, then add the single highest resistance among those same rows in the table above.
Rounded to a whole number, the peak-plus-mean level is 48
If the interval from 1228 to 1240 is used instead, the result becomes 48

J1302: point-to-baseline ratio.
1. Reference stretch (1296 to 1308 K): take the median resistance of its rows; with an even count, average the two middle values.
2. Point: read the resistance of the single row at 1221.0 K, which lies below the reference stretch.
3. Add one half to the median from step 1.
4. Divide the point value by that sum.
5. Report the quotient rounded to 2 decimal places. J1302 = 1.45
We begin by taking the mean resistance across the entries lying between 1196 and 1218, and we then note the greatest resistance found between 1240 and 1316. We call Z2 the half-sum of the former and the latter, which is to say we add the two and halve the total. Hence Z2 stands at 25.5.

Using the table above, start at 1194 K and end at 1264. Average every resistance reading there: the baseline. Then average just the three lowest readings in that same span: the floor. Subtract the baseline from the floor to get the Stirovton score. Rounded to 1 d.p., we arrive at -7.9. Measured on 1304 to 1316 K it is -1.9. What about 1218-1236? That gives -1.5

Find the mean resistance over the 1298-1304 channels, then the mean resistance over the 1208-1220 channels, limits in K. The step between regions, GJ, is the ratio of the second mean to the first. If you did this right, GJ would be 1.45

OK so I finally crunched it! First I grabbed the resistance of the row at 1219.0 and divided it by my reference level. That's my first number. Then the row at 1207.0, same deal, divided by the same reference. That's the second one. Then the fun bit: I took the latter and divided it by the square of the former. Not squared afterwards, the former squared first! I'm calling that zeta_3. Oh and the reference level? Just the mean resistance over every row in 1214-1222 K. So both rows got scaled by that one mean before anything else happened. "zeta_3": 1.0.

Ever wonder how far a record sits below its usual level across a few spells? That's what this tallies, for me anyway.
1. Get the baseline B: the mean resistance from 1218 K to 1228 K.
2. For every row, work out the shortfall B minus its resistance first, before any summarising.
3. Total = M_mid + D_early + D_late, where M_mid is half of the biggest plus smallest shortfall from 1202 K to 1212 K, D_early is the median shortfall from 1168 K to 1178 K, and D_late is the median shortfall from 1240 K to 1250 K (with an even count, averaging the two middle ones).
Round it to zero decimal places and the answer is 18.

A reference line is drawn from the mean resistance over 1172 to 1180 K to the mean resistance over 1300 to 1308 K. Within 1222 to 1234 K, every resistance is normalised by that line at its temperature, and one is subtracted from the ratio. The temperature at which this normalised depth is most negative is 1231.0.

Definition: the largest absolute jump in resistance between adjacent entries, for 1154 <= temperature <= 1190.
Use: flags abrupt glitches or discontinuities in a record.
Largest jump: 2.5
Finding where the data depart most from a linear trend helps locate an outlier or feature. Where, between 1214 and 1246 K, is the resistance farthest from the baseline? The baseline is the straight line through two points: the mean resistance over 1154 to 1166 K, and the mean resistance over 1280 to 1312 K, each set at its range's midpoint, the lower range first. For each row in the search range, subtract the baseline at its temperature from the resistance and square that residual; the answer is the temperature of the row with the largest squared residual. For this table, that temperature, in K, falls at 1215.0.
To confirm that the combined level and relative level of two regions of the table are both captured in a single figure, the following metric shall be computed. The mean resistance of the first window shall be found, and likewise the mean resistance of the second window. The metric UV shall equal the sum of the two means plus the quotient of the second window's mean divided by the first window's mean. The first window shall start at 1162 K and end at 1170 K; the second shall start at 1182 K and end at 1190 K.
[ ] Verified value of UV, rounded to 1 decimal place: 37.1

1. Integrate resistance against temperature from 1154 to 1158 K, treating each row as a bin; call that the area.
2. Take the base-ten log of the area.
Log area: 1.91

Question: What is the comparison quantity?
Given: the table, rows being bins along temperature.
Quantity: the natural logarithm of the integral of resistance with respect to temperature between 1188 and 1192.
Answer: 4.35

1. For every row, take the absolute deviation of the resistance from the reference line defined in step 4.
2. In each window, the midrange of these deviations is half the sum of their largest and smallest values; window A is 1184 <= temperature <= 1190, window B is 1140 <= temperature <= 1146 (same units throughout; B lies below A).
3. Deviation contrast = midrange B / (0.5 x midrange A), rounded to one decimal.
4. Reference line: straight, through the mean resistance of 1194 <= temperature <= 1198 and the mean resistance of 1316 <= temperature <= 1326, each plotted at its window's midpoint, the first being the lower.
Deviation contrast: 1.6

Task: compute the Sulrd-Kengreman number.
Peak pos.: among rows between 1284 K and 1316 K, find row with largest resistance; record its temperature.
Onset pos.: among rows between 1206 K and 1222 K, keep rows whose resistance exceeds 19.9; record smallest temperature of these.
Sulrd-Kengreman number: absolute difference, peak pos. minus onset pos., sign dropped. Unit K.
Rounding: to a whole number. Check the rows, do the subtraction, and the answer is 84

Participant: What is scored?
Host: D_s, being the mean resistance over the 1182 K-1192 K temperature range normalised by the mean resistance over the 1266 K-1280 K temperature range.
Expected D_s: 0.71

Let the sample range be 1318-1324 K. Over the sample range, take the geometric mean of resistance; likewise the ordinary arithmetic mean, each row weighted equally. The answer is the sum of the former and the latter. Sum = 52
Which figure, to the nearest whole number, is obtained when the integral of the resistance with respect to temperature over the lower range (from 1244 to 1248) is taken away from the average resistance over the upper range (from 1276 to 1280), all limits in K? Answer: -31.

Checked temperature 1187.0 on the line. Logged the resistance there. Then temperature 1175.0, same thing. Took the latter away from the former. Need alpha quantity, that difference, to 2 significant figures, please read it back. 1.2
